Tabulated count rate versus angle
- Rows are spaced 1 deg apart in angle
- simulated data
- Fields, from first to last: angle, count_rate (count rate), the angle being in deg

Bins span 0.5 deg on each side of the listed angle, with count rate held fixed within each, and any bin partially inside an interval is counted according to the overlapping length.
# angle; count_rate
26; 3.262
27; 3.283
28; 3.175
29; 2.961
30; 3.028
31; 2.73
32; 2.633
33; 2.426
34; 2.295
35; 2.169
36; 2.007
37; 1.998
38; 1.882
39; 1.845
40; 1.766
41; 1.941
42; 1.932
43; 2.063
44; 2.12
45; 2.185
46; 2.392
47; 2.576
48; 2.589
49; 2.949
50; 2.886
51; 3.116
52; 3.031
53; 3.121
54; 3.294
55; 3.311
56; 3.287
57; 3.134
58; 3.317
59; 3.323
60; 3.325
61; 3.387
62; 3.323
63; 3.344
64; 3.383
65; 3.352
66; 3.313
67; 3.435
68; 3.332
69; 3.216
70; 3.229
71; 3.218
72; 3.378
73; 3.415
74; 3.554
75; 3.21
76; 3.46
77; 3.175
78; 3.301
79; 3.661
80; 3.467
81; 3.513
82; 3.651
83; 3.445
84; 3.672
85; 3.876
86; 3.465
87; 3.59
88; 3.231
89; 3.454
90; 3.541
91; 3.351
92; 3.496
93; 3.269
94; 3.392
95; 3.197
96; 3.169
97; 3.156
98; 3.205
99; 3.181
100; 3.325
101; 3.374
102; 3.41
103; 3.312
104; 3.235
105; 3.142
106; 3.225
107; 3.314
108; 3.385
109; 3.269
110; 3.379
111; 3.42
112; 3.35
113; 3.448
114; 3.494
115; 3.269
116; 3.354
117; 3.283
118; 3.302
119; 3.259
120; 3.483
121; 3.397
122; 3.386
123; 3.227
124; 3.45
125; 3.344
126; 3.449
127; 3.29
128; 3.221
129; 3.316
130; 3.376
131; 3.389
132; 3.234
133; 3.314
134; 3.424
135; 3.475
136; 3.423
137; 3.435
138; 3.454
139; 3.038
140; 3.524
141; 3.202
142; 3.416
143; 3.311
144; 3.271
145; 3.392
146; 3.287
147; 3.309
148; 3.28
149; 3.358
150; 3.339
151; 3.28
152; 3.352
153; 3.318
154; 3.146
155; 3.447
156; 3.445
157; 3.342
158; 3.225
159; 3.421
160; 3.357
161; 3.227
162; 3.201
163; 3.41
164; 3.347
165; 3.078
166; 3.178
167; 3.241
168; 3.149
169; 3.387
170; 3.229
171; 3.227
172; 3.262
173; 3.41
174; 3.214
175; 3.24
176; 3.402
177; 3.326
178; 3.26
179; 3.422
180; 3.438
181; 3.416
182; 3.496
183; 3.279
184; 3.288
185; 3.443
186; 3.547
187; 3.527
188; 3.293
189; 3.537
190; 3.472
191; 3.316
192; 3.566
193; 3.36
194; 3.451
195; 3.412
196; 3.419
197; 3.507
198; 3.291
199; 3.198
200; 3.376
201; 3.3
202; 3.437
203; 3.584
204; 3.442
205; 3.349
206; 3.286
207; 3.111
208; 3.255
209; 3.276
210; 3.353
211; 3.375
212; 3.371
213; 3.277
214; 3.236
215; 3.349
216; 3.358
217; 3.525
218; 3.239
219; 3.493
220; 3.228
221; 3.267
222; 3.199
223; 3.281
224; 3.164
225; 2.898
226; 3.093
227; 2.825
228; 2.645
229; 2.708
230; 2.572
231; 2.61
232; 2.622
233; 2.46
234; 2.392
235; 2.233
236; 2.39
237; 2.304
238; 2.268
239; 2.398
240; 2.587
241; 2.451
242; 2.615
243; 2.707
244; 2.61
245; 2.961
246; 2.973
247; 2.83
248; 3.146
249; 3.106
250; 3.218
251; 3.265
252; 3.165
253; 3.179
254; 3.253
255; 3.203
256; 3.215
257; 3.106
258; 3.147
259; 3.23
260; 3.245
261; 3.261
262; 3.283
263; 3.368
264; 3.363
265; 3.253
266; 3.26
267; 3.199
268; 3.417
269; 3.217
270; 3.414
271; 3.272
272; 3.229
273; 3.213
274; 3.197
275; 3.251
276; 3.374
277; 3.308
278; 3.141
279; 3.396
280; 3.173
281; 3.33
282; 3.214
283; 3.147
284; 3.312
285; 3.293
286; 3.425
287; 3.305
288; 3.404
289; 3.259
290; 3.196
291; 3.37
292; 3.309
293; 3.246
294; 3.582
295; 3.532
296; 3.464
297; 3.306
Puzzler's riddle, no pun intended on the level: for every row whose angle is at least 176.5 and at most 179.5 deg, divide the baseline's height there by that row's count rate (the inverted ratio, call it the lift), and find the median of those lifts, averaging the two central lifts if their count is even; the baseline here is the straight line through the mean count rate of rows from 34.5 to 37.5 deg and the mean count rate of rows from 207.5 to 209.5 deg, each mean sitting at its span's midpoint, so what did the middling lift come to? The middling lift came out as 0.92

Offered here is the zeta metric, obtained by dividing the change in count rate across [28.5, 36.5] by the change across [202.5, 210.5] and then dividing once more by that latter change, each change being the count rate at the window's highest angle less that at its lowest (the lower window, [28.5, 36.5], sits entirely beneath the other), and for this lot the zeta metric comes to -18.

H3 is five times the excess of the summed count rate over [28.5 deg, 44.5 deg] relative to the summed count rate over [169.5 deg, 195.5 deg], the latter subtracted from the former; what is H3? -260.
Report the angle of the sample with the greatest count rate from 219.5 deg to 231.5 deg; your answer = 223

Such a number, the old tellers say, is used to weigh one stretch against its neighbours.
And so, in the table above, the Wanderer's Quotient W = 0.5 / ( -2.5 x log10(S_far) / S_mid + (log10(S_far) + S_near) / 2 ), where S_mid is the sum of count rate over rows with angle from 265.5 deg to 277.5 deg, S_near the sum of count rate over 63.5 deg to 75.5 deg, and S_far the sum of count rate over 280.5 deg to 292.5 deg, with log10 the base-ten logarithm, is 0.0241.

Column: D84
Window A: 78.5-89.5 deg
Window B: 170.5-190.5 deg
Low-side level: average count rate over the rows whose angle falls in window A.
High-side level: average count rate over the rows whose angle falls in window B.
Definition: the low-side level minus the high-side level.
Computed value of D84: 0.17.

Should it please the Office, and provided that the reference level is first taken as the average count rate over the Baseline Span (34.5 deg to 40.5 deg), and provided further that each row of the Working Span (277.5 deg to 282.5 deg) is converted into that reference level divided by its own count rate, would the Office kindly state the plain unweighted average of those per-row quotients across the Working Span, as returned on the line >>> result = 0.599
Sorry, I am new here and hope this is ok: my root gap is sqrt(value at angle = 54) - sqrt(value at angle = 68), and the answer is -0.01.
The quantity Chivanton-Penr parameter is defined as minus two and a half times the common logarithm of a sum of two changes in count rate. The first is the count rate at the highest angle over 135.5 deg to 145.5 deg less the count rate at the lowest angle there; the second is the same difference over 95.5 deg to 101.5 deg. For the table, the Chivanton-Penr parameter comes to 1.9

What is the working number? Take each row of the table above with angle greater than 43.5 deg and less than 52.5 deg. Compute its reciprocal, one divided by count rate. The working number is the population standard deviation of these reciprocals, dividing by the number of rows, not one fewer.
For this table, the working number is 0.052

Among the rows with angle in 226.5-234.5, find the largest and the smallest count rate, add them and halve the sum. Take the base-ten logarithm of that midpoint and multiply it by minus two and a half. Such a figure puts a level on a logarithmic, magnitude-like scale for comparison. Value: -1.04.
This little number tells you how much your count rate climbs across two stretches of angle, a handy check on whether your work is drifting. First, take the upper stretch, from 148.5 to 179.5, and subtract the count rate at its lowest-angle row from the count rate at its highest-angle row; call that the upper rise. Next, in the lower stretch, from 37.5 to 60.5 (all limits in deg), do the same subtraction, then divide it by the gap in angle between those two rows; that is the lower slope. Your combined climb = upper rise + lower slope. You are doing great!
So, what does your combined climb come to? 0.130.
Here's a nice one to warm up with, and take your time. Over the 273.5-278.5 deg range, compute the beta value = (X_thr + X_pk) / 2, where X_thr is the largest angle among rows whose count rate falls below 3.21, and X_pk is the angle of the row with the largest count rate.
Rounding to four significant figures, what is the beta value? 277.0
